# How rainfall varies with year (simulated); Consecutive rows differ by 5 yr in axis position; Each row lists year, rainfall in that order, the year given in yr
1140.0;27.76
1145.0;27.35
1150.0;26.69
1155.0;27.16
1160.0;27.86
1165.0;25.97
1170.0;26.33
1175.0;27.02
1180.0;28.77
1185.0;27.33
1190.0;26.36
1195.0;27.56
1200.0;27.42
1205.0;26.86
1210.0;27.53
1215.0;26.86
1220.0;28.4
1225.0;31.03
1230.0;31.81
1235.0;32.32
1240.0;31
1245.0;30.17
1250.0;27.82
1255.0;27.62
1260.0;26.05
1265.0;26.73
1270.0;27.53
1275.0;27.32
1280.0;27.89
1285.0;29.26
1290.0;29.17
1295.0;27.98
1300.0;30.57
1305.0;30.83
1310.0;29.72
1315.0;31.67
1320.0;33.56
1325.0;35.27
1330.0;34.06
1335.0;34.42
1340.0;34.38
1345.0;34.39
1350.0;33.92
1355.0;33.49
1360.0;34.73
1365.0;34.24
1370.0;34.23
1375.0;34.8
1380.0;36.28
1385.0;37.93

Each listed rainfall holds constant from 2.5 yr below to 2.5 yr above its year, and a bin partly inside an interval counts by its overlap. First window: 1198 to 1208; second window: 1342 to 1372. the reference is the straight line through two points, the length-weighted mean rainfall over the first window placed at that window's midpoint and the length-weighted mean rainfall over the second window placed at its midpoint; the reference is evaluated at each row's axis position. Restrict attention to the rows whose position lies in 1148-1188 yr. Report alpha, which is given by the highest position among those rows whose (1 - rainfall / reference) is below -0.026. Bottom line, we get 1185.0 yr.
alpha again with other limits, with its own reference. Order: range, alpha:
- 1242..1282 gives 1245.0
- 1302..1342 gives 1340.0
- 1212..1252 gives 1245.0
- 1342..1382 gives 1380.0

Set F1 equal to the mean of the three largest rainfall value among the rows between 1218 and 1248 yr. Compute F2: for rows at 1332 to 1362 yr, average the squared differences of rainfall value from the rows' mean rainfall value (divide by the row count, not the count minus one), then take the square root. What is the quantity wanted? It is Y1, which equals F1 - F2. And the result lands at 31.3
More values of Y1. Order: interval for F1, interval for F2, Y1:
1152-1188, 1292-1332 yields 25.7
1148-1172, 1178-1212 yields 26.6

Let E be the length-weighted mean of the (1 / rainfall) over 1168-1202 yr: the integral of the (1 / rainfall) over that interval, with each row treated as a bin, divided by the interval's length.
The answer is 0.037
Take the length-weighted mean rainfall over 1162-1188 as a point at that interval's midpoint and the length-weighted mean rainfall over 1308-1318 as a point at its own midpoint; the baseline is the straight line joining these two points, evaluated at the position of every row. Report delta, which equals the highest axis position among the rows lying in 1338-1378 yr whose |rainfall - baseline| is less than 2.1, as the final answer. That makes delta 1370.0 yr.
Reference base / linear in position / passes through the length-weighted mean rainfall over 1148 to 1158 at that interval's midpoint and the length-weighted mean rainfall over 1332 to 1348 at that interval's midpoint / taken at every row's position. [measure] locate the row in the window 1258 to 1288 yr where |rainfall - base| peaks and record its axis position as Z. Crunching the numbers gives 1260.0 yr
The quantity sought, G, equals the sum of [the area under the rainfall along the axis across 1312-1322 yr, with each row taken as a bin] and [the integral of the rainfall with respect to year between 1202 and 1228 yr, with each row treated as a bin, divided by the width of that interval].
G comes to 352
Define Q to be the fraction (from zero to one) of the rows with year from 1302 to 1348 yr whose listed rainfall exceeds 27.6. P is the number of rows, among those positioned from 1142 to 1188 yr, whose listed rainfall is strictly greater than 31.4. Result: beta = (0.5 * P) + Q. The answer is 1.0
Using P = 0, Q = 1.0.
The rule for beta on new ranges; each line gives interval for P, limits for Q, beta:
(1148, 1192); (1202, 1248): 0.7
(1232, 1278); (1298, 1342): 1.5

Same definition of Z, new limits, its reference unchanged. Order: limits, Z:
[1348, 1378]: 1355.0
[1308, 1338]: 1310.0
